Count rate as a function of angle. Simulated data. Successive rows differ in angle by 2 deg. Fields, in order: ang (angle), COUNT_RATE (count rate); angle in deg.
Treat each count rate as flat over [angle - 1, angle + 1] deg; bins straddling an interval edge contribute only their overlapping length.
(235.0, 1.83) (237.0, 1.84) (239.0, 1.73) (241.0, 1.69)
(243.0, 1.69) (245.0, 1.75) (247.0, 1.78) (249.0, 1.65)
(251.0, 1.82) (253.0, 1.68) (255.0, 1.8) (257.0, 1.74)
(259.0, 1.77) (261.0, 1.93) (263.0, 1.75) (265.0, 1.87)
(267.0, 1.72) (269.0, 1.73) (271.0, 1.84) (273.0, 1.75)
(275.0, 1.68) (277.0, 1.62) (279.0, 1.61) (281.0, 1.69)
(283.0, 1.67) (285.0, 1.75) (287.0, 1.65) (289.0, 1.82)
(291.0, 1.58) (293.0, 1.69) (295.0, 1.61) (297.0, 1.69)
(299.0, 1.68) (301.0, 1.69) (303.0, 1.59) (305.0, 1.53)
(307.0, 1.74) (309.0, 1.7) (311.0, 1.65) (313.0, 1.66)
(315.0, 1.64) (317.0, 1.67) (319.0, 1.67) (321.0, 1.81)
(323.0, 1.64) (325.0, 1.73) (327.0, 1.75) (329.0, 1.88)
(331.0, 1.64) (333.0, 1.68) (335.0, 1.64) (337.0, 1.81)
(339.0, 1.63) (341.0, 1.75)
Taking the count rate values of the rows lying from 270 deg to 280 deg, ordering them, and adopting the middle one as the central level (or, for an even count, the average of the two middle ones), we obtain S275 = 1.68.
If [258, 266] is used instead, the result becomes 1.82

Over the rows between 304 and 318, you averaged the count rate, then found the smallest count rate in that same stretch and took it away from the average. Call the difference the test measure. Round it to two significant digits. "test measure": 0.13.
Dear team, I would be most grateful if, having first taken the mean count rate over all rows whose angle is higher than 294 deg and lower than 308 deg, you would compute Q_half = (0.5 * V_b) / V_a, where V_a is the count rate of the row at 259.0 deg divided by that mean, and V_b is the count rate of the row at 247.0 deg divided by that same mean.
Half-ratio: 0.503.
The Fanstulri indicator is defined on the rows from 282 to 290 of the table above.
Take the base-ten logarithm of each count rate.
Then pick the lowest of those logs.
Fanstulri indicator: 0.2175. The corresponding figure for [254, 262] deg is 0.2405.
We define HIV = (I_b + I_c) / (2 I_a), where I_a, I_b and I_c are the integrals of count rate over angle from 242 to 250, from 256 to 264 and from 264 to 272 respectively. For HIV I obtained 1.04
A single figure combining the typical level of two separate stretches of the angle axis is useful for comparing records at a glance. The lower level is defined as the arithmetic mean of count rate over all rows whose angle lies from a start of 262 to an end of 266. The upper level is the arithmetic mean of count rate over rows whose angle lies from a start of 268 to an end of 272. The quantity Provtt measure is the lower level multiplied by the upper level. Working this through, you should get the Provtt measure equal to 3.23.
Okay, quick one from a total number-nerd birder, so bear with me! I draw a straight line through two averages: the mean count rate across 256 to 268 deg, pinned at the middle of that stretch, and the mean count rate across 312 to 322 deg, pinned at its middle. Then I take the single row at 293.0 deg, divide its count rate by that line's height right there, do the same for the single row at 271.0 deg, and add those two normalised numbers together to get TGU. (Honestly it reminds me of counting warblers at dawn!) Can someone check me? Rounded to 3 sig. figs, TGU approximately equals 2.01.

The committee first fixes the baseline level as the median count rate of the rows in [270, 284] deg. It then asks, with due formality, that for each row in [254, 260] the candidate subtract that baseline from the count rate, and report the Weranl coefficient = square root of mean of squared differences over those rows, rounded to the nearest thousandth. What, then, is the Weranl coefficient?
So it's 0.093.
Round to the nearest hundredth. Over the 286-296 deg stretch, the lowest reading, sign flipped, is -1.58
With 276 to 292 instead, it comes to -1.58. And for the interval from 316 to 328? -1.64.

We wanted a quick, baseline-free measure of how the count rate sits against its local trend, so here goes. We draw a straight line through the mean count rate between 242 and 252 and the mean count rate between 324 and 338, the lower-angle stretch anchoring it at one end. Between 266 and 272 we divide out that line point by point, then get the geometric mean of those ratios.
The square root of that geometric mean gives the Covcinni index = 1.01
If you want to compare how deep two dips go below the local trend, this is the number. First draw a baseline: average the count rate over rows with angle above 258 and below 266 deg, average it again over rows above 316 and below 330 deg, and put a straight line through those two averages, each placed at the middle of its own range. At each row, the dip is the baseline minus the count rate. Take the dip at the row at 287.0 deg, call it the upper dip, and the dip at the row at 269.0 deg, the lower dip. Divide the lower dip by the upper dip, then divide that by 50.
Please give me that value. 0.013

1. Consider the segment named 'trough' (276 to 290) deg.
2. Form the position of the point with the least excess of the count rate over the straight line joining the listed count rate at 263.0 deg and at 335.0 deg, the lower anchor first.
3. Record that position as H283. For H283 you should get 279.0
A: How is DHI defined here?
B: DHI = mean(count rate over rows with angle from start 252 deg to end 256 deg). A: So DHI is 1.74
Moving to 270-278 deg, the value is 1.72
